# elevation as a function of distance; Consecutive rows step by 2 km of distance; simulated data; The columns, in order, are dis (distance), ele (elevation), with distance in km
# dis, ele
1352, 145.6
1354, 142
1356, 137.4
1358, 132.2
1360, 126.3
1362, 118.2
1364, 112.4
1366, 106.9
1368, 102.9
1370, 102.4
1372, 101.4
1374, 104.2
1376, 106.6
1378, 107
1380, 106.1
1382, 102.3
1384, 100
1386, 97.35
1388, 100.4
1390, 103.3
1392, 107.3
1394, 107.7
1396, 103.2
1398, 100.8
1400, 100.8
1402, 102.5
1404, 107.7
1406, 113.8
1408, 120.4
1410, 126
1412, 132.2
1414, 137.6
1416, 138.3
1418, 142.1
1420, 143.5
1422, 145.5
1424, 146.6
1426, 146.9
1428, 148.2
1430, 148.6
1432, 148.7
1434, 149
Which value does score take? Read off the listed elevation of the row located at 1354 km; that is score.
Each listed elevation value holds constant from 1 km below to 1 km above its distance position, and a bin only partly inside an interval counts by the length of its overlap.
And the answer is 142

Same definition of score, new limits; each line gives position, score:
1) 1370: 102.4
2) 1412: 132.2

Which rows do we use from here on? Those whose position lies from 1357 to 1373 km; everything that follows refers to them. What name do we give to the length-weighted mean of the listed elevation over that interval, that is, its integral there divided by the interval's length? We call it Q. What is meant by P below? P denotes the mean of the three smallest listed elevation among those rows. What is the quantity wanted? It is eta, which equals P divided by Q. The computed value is 0.91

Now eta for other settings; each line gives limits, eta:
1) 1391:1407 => 0.96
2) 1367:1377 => 0.99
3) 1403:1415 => 0.93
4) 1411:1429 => 0.96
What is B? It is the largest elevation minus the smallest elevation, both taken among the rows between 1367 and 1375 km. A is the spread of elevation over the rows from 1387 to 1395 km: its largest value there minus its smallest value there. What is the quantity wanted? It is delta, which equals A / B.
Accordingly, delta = 2.6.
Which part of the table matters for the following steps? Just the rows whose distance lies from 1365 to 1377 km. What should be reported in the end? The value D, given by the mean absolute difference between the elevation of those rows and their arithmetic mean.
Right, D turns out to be 1.8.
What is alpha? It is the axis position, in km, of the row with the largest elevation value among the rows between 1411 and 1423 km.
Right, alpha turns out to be 1422 km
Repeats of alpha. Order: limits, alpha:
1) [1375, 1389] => 1378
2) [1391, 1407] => 1406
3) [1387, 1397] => 1394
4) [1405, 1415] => 1414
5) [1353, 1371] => 1354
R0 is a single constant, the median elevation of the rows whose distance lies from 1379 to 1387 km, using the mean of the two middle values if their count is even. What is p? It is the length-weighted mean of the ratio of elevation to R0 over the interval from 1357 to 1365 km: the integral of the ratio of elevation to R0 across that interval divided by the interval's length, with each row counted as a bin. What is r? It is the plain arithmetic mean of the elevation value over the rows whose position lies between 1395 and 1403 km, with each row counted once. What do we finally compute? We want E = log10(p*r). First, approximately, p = 1.21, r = 102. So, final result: 2.09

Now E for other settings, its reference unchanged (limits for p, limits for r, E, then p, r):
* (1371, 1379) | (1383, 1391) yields 2.02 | 1.04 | 100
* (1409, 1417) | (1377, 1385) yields 2.14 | 1.32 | 104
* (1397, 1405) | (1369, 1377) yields 2.02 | 1.02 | 104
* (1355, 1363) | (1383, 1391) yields 2.11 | 1.27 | 100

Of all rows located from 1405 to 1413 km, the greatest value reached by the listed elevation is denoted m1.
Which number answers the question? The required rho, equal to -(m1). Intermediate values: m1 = 132.2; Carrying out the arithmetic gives -132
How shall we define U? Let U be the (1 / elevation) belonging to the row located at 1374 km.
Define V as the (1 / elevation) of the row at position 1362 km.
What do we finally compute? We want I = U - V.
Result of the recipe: 0.0011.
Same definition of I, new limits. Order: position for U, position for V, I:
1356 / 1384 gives -0.0027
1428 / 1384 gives -0.0033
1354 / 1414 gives -0.0002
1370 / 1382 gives 0.0000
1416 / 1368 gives -0.0025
